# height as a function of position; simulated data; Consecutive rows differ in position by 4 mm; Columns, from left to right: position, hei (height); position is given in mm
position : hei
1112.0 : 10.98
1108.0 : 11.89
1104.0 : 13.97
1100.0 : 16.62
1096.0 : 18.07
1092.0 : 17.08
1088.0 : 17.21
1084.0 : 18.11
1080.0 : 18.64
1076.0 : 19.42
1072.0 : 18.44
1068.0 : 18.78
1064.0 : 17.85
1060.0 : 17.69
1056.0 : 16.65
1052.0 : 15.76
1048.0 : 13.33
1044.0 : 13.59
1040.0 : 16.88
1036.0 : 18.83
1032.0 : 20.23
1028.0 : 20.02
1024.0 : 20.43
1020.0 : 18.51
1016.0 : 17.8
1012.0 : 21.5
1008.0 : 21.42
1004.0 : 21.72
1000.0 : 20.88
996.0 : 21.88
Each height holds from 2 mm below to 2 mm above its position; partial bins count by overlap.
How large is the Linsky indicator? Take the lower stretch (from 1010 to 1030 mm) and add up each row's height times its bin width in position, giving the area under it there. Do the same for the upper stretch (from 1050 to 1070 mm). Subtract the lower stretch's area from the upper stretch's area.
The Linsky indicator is -46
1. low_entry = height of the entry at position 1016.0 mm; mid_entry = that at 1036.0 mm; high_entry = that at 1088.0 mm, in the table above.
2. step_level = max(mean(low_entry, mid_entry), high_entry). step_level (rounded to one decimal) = 18.3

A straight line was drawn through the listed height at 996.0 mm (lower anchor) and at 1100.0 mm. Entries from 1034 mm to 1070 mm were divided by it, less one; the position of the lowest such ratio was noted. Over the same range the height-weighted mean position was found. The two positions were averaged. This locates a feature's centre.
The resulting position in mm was 1050.2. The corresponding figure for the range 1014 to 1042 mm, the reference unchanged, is 1022.0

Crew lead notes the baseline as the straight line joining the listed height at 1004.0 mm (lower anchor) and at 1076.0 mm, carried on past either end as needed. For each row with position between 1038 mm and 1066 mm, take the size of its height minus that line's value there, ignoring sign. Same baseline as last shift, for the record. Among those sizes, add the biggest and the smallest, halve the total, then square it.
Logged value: 20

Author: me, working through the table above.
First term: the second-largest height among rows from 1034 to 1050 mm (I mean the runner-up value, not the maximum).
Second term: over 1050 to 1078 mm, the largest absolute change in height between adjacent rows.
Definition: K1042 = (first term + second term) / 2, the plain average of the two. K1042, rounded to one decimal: 9.0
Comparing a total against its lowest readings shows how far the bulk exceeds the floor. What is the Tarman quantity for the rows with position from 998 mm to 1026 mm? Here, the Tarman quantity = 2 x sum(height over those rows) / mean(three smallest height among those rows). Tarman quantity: 15.0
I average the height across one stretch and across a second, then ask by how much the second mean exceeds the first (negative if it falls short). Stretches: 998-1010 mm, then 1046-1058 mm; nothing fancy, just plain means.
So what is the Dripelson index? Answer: -6.1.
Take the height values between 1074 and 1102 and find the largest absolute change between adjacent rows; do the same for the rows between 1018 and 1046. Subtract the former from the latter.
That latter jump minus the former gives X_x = 1.8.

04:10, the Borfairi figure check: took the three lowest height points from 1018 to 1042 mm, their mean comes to 18.1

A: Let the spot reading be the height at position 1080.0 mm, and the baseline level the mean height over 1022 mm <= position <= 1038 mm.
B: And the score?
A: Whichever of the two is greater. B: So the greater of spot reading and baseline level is 19.9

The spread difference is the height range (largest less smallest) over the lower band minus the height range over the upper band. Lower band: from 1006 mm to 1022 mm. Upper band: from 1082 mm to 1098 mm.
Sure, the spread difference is 3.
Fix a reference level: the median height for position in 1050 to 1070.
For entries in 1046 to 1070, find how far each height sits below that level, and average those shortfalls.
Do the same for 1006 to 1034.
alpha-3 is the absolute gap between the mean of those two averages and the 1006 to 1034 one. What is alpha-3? 1.7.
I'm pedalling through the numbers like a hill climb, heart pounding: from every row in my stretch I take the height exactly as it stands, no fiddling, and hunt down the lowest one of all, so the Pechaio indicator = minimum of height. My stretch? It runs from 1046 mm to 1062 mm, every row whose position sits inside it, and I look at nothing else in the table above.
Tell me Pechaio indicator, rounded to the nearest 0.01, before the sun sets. 13.33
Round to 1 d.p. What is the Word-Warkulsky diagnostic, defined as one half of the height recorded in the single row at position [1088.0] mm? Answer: 8.6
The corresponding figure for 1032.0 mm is 10.1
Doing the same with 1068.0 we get 9.4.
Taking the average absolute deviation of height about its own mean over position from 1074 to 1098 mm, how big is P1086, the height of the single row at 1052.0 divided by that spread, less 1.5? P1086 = 23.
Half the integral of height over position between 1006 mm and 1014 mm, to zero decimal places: 86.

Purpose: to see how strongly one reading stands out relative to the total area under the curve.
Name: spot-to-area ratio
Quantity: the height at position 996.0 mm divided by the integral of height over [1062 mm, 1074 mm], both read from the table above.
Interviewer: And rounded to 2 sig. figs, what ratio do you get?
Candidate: 0.099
